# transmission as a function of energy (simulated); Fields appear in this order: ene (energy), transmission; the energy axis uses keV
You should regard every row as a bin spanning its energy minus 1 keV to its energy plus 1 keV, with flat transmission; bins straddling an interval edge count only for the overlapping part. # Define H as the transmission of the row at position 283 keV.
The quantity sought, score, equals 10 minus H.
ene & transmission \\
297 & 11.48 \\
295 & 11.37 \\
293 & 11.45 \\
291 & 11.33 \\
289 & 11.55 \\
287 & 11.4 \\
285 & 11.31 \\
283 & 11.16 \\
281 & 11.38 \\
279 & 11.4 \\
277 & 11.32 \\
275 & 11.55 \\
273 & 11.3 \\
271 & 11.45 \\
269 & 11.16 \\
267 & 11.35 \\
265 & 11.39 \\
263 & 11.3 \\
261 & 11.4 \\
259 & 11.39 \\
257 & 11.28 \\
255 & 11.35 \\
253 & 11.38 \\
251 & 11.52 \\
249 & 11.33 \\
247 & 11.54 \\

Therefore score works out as -1.16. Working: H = 11.16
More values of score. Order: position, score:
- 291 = -1.33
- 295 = -1.37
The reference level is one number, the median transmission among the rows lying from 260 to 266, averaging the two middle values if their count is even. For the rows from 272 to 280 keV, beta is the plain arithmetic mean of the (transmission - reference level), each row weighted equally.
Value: 0.00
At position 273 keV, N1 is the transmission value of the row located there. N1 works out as 11.3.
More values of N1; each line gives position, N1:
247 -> 11.54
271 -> 11.45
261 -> 11.4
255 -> 11.35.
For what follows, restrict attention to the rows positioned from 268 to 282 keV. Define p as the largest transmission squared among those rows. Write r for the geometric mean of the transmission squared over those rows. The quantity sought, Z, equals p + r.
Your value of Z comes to 263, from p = 133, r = 129.2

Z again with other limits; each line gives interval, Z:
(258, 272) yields 260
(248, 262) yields 262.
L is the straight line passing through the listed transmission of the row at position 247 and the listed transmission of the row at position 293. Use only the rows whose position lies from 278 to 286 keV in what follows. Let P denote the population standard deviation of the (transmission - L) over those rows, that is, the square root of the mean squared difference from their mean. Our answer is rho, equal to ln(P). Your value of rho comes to -2.39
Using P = 0.092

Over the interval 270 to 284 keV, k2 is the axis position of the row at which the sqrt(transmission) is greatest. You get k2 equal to 275 keV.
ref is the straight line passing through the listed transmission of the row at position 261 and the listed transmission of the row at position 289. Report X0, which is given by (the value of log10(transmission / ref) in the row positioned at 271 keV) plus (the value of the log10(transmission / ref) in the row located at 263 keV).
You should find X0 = -0.004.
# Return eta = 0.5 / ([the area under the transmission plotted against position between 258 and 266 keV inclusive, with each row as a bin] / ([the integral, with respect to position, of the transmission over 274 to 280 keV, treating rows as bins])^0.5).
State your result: 0.046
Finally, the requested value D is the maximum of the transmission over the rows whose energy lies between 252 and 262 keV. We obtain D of 11.4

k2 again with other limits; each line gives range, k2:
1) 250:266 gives 251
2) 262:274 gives 271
